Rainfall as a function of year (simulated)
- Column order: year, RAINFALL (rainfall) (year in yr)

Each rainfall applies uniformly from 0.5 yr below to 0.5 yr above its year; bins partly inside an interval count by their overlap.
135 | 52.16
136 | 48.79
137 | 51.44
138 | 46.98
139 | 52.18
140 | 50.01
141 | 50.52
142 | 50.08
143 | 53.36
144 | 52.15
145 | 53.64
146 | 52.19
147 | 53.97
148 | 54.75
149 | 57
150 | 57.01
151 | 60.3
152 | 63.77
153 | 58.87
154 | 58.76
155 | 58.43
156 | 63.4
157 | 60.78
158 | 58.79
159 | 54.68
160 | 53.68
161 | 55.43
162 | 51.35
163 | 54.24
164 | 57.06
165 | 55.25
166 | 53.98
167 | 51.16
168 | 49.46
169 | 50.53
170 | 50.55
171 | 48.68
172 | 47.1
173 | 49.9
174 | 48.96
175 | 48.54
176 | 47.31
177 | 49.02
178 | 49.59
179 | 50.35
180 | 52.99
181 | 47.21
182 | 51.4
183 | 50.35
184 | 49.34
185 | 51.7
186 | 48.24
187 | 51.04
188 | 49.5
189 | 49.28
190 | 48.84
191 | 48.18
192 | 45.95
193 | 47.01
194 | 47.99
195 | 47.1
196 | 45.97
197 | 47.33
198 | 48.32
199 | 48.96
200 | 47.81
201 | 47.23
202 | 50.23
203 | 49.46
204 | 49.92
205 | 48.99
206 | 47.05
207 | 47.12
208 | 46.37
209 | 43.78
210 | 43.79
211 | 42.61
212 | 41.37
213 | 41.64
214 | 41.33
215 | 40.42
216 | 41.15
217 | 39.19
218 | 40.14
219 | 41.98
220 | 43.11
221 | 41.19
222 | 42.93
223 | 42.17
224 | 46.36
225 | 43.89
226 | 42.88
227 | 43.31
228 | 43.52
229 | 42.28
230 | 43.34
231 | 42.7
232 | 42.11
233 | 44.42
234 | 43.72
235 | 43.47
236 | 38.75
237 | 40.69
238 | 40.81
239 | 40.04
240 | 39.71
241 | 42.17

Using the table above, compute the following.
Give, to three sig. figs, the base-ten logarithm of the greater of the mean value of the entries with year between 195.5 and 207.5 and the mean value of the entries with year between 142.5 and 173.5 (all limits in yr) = 1.74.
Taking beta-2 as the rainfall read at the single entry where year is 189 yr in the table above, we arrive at 49.28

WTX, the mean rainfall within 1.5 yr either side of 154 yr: 59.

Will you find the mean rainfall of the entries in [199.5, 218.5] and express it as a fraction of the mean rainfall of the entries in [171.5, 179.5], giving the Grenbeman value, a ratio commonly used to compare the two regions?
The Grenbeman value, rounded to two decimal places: 0.92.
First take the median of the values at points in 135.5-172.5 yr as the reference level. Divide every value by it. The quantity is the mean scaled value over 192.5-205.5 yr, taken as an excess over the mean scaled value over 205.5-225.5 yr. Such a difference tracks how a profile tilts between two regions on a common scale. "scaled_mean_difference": 0.099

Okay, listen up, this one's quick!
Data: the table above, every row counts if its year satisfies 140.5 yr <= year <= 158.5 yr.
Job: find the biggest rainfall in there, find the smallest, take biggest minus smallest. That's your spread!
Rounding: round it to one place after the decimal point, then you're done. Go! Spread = 13.7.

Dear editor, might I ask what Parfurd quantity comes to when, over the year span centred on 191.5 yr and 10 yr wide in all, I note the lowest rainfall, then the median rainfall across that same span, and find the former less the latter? -2.1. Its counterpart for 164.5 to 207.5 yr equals -3.0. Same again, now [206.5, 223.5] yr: -2.8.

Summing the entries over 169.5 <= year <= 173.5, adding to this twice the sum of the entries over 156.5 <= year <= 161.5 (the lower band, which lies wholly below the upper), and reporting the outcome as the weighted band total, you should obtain 763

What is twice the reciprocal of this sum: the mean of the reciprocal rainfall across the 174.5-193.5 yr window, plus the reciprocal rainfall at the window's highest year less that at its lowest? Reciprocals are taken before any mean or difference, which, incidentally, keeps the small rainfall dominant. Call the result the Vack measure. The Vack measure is 95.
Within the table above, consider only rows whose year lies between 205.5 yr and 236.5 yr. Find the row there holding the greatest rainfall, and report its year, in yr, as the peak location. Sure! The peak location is 207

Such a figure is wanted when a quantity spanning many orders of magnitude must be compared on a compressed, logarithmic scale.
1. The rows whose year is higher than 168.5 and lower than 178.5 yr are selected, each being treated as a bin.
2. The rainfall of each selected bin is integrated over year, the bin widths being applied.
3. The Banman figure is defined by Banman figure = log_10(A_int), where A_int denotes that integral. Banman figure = 2.69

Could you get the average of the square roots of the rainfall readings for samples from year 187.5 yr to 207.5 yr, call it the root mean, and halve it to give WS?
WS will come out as 3.47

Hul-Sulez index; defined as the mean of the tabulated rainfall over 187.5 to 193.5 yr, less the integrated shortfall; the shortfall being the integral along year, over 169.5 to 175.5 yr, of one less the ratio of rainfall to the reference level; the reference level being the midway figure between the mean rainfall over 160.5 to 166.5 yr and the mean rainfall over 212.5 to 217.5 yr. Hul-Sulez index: 48.3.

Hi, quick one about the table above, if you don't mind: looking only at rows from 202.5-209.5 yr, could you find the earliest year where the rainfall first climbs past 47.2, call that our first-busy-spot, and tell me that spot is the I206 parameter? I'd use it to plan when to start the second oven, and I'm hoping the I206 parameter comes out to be 203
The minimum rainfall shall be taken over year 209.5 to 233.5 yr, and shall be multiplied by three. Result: 118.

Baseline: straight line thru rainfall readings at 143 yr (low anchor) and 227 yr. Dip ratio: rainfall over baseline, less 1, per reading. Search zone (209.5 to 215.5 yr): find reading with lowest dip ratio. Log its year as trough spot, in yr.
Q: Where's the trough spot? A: 215 yr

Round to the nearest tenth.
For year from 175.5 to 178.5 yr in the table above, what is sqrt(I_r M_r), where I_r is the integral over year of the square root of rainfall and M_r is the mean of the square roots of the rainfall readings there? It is 12.1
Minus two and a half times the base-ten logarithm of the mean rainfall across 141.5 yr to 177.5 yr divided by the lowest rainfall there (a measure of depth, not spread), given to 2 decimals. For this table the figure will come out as -0.15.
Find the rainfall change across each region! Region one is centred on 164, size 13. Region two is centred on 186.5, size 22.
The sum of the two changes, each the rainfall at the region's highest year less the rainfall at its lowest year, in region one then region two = -8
